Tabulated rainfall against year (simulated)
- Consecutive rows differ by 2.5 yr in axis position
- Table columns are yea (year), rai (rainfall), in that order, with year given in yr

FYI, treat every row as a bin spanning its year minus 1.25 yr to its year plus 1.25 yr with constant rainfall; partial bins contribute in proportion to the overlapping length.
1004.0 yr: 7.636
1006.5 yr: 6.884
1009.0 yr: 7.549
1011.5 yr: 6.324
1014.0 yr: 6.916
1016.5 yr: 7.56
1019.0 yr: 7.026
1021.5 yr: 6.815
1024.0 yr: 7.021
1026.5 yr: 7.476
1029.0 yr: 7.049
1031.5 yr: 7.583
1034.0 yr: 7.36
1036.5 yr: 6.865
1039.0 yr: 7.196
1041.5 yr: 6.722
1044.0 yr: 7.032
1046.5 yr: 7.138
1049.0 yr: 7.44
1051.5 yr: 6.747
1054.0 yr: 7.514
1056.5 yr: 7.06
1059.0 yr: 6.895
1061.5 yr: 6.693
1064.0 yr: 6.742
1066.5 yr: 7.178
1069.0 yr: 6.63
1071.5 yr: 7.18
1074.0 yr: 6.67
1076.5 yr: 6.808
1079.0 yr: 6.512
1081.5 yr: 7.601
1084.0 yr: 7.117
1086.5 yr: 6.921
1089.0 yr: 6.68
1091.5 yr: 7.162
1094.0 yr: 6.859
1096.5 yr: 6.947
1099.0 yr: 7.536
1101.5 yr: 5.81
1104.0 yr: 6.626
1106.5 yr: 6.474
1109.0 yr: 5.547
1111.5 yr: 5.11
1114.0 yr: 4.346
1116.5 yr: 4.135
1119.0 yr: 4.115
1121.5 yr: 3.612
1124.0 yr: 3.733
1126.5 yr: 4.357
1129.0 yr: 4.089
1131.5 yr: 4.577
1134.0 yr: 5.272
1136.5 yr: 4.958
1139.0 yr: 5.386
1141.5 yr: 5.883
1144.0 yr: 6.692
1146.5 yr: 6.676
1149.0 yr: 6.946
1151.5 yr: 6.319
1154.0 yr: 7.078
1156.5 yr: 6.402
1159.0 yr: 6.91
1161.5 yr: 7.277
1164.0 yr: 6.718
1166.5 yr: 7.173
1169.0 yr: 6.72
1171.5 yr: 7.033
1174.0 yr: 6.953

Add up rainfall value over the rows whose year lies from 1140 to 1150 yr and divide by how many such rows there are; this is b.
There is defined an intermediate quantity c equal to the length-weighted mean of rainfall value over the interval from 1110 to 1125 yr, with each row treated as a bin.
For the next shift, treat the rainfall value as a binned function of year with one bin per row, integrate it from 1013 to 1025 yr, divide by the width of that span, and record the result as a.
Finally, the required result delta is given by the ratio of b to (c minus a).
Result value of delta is -2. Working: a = 7.07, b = 6.5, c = 4.2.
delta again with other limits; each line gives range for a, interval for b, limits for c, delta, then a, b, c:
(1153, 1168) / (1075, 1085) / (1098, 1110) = -13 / 6.92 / 7.0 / 6.4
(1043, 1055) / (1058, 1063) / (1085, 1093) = -28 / 7.17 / 6.8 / 6.9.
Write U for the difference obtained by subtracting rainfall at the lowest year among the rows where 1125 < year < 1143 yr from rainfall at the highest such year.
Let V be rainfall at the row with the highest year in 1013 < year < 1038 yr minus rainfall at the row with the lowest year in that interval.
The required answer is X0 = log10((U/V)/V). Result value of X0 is 2.8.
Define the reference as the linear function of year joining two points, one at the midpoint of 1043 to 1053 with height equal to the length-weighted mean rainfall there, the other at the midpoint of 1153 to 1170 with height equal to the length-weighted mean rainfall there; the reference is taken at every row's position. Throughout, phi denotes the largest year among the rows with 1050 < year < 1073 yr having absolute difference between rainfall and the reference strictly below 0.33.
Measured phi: 1071.5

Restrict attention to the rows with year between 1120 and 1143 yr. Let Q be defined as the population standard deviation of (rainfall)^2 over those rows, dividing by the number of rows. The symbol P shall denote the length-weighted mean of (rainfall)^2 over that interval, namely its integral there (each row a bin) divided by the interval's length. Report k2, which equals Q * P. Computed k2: 155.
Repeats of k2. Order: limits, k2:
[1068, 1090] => 219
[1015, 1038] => 212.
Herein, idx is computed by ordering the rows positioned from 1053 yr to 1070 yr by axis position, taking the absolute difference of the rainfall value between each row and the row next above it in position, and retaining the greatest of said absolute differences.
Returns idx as 0.55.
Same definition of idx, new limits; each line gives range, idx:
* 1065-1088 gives 1.09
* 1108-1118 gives 0.76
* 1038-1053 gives 0.69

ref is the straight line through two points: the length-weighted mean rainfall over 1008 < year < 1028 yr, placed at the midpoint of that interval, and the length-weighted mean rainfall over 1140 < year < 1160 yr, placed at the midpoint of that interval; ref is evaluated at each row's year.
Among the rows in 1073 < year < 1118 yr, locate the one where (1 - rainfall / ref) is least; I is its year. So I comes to 1099.0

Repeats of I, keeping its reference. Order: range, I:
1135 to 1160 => 1154.0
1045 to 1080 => 1054.0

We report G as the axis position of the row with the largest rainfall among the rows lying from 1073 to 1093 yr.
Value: 1081.5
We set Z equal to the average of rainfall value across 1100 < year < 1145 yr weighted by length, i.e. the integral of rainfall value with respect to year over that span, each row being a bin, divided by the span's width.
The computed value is 5.0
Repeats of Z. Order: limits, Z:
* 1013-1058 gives 7.1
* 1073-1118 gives 6.4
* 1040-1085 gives 7.0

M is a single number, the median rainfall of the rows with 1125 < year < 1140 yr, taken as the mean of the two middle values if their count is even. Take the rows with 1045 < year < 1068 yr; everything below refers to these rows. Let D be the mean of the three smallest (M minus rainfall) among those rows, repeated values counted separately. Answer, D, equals -2.6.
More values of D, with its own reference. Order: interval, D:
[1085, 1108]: -2.4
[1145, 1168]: -2.4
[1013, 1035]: -2.8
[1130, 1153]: -2.0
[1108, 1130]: -0.2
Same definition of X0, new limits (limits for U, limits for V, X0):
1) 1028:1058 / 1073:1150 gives -0.8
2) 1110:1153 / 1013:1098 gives 3.1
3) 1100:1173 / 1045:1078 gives 1.1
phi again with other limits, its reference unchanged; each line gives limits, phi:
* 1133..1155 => 1154.0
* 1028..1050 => 1046.5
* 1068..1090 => 1086.5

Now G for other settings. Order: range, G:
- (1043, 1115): 1081.5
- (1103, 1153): 1149.0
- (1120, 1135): 1134.0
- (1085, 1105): 1099.0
